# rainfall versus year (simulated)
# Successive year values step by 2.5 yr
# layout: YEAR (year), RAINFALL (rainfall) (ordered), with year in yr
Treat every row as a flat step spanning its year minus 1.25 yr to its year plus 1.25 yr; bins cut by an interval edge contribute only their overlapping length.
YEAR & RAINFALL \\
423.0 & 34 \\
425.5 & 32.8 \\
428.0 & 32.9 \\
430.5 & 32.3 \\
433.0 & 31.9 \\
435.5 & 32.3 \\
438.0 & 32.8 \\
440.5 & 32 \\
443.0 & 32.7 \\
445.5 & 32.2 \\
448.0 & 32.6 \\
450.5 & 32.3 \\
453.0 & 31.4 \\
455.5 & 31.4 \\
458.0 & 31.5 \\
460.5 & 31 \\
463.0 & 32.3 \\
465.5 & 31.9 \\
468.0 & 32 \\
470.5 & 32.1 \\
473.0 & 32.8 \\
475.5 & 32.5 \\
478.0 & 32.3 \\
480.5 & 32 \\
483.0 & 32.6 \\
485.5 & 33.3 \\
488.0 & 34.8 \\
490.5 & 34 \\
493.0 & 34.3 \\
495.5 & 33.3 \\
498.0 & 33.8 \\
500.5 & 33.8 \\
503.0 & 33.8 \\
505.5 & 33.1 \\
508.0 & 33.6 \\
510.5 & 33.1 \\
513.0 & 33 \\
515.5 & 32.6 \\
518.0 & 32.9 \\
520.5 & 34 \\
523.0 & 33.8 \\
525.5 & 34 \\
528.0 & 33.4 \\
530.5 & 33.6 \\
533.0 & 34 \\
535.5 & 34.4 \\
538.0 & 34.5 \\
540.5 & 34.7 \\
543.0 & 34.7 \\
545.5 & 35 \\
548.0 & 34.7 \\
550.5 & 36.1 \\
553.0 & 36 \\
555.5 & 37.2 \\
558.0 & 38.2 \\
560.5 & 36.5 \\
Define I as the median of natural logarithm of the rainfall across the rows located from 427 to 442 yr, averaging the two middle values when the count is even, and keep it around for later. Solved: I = 3.48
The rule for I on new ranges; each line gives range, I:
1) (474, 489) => 3.48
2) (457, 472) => 3.46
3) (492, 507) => 3.52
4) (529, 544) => 3.54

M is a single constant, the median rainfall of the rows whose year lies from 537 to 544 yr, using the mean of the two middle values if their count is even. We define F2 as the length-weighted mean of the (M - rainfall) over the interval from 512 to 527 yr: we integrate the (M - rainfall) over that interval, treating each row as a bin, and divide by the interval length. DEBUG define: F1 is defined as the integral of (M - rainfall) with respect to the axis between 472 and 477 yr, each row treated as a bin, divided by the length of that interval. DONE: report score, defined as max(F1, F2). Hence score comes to 2.1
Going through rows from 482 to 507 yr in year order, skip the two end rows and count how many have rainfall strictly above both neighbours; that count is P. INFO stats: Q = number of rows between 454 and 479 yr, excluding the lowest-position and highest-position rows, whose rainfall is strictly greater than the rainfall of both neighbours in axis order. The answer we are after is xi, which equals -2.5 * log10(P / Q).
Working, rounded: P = 2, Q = 3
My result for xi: 0.4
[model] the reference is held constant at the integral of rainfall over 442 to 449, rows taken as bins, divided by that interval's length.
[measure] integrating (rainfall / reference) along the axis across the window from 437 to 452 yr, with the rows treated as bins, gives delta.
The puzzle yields 15.0 yr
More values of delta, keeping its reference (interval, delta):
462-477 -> 14.9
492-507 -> 15.5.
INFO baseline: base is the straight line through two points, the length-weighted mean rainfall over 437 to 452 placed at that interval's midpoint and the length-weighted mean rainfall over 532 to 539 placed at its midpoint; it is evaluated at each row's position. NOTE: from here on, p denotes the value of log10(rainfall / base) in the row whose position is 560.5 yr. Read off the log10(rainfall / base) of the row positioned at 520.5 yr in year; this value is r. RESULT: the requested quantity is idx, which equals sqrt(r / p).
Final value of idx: 0.1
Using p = 0.020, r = 0.000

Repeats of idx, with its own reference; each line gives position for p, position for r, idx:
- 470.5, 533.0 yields 0.5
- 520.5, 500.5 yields 5.1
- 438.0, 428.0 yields 1.3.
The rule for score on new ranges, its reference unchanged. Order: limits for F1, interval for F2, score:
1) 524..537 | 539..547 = 0.8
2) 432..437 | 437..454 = 2.6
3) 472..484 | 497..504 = 2.3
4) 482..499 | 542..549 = 1.0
